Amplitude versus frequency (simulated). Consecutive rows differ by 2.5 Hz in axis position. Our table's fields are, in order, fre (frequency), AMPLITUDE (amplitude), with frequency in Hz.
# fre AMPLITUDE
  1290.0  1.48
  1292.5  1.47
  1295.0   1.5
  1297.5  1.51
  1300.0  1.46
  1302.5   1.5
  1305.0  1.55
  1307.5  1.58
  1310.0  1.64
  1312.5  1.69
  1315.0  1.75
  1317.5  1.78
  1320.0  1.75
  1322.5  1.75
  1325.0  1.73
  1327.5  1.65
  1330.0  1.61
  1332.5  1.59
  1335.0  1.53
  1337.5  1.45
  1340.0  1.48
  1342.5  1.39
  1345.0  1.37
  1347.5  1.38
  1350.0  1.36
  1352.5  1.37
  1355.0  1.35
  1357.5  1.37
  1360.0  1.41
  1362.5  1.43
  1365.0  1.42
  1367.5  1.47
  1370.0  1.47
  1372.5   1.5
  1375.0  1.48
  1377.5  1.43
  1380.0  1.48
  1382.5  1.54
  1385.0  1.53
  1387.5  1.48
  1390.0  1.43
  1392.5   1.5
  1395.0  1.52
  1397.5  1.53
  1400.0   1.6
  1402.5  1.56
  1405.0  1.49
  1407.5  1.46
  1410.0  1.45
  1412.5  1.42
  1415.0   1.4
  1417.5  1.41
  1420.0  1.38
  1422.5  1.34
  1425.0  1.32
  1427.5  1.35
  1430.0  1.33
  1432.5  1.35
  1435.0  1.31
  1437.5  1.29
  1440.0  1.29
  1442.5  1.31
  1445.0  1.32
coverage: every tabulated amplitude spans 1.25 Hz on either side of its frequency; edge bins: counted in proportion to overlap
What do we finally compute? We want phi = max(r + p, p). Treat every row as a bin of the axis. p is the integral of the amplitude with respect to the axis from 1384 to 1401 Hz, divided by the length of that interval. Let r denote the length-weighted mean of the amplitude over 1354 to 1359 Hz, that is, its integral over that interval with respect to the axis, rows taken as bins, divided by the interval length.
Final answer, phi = 2.87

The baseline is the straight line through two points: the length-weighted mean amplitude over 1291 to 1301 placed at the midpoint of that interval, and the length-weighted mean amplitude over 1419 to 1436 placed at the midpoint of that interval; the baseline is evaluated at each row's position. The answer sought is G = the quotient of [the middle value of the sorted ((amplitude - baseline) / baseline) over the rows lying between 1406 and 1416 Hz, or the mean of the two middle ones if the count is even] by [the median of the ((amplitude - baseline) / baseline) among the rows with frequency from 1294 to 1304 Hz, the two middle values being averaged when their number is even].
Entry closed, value 4.8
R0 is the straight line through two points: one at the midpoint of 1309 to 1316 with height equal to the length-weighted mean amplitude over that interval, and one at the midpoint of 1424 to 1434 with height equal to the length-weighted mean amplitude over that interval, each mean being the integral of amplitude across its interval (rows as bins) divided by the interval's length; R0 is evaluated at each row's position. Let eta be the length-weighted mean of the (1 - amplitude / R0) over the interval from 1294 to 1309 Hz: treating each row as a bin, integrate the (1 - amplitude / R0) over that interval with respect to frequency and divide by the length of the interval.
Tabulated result 0.12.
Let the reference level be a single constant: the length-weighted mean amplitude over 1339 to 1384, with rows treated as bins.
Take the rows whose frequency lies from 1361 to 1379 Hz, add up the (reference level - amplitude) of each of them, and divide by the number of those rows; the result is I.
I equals -0.03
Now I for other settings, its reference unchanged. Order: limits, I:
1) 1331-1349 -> -0.03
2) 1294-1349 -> -0.15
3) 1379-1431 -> -0.03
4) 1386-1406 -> -0.09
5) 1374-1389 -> -0.06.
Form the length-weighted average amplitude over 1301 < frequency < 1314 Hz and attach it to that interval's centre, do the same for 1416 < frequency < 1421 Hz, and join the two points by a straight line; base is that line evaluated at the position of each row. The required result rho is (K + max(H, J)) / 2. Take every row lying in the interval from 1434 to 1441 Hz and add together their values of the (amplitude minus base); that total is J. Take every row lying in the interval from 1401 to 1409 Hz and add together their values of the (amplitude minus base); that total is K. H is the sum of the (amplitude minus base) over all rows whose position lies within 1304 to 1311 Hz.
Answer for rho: 0.12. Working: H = -0.01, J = -0.20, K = 0.3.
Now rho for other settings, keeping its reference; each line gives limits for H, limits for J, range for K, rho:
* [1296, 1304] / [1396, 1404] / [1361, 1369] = 0.13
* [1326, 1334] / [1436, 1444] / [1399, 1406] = 0.28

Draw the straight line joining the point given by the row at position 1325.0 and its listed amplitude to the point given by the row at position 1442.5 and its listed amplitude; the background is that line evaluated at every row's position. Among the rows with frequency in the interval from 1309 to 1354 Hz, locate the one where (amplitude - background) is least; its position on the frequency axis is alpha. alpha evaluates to 1345.0 Hz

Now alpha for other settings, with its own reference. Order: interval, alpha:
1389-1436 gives 1390.0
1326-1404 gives 1345.0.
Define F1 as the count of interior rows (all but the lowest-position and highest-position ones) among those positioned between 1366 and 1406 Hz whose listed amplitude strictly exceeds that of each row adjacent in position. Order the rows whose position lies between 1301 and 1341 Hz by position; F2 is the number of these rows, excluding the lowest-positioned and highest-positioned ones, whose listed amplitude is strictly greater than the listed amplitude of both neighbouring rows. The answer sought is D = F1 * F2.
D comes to 3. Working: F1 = 3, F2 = 1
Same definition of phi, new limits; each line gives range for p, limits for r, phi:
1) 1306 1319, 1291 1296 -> 3.17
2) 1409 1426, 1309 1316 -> 3.08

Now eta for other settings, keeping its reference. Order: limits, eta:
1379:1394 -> -0.02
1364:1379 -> 0.03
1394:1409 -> -0.07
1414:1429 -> 0.00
